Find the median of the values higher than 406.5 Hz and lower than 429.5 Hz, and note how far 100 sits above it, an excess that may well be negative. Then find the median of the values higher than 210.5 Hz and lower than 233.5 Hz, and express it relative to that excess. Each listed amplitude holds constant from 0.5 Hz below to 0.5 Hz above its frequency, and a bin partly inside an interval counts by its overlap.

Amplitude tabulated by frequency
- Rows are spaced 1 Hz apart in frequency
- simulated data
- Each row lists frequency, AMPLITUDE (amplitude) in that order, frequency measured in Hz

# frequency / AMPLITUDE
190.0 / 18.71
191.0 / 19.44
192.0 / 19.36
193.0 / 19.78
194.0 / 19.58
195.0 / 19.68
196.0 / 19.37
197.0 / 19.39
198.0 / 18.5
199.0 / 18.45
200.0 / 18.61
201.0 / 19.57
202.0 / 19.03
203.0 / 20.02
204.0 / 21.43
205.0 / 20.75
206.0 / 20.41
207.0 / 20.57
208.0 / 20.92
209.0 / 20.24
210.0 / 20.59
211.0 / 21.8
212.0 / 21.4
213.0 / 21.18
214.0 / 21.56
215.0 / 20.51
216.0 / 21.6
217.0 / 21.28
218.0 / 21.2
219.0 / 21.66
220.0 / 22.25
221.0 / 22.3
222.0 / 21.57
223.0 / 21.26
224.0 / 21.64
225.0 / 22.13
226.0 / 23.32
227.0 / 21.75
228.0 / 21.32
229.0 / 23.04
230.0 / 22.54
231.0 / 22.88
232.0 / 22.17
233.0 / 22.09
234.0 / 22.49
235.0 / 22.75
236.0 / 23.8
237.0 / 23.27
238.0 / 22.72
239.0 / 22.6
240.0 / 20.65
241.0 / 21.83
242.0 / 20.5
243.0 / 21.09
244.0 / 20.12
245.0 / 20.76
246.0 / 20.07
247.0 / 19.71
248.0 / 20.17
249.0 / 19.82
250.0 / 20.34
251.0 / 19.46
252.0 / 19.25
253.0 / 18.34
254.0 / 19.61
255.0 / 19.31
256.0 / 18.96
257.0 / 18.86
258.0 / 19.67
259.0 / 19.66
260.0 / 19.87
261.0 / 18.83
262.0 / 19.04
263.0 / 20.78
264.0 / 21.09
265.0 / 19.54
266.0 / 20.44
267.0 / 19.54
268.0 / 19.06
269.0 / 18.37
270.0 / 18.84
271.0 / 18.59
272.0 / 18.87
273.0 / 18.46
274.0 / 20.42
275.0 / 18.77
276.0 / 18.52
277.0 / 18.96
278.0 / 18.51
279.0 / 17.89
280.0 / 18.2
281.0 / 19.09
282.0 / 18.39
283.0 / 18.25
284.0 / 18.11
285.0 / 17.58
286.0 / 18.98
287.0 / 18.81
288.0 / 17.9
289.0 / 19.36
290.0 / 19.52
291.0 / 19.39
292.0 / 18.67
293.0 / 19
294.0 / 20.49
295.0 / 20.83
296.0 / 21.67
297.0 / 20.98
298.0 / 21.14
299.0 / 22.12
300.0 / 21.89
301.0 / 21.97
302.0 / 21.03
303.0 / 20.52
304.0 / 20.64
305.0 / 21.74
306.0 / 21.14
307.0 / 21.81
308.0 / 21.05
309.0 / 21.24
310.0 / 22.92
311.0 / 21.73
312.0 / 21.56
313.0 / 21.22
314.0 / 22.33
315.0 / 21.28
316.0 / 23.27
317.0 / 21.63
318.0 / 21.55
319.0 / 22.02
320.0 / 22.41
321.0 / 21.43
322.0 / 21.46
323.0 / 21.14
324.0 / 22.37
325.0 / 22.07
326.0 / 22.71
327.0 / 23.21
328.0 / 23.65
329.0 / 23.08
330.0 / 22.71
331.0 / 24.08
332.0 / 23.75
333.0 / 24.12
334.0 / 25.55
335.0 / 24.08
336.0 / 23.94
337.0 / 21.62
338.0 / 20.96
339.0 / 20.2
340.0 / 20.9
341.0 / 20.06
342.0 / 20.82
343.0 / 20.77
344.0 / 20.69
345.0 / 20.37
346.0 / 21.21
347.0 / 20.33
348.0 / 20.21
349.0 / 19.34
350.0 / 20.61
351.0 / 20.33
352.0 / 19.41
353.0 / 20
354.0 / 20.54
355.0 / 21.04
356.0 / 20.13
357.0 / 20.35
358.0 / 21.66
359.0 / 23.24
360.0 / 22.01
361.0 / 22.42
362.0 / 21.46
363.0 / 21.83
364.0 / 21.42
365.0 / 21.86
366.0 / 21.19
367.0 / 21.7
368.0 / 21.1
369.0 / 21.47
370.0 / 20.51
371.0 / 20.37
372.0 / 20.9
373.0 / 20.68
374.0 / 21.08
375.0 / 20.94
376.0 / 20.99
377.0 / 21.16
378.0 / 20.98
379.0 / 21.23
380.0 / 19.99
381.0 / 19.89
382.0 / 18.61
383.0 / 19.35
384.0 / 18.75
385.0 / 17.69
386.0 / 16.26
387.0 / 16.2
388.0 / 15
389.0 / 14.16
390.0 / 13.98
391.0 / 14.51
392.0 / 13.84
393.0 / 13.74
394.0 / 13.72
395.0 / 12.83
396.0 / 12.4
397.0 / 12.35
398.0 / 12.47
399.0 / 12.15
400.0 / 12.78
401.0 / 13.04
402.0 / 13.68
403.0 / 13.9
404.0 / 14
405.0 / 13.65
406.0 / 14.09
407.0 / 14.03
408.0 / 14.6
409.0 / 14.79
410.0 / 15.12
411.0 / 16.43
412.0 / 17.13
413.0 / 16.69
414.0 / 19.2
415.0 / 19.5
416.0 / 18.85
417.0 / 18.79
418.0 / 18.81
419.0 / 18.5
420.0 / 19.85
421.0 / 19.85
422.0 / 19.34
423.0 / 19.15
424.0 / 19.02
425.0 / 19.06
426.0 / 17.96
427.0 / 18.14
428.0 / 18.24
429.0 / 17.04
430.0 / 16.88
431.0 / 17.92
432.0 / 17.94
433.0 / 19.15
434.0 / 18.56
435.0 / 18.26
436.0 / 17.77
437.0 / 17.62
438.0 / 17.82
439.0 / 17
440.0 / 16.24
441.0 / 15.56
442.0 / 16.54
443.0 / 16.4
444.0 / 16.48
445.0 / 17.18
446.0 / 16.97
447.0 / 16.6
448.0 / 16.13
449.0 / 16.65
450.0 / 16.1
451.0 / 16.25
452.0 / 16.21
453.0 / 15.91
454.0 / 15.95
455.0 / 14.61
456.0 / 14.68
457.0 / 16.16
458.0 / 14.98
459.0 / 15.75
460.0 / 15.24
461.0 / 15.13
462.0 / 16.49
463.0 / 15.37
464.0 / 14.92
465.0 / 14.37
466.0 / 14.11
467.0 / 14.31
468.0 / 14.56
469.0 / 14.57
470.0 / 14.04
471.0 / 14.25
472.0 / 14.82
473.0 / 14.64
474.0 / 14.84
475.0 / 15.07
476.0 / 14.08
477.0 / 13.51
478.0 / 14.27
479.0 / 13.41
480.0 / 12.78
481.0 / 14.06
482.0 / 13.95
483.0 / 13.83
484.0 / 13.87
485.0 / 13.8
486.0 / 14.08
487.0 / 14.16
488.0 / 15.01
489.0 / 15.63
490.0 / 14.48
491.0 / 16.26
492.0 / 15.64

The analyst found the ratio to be 0.266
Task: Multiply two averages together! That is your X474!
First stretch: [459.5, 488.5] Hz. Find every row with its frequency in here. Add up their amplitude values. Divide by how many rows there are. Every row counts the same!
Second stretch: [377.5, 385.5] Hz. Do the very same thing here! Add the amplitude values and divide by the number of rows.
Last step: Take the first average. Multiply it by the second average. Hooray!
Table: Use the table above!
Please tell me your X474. 282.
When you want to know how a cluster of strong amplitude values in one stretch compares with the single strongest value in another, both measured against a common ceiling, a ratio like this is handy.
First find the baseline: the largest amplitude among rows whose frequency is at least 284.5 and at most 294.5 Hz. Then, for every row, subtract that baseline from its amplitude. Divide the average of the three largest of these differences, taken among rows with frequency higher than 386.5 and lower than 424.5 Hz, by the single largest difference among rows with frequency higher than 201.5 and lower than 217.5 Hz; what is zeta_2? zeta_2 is -0.6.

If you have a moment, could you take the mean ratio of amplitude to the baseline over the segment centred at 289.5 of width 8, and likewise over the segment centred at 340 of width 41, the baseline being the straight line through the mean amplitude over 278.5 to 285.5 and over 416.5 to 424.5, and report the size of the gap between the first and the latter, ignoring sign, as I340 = 0.13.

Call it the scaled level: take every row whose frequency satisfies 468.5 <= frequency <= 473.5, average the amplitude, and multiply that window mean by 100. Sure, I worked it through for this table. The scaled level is 1446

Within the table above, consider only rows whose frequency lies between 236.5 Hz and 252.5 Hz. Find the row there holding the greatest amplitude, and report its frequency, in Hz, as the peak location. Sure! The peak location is 237.0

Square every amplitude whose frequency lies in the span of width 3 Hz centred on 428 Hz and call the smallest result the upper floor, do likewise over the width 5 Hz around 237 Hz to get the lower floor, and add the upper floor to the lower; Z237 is 801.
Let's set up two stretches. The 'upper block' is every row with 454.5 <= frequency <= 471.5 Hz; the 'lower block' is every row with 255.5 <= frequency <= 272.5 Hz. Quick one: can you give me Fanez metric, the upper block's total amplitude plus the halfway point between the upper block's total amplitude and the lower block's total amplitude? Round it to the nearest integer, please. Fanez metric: 545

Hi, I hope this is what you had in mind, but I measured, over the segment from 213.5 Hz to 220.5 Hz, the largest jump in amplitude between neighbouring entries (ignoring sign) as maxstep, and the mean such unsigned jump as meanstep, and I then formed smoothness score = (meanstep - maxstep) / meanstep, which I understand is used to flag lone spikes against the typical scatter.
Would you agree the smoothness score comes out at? -0.82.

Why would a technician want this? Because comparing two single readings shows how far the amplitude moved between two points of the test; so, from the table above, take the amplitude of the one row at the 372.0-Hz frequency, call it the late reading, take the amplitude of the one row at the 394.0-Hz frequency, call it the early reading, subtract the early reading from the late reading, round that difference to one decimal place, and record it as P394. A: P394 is 7.2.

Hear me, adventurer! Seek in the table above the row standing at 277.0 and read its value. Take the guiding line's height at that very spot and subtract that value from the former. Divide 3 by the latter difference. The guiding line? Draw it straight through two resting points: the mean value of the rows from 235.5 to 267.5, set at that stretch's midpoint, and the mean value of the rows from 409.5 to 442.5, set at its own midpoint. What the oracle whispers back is 3.0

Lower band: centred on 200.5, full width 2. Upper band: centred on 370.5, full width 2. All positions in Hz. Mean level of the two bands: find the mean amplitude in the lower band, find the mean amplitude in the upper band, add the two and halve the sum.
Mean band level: 19.8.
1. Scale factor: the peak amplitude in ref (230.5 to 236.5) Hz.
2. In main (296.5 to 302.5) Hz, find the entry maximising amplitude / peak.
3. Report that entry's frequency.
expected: 299.0 Hz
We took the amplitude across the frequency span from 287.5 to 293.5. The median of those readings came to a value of 19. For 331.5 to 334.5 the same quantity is 24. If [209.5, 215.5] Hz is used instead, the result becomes 21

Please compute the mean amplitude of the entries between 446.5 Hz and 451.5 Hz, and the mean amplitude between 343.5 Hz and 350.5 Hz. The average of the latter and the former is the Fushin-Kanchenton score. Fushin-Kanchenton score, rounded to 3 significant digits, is 18.4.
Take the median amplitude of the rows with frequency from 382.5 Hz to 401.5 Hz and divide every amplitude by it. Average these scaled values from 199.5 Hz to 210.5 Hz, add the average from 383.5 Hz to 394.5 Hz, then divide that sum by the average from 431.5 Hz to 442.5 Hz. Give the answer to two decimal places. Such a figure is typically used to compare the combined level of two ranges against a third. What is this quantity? 2.03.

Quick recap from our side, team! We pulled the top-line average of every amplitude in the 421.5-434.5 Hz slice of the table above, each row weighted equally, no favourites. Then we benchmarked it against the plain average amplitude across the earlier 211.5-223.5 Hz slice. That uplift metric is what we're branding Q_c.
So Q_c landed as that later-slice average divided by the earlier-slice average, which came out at 0.854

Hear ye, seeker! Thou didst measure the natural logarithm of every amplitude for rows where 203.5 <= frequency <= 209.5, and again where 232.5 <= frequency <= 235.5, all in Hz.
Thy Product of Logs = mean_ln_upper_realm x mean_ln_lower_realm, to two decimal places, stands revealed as 9.43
